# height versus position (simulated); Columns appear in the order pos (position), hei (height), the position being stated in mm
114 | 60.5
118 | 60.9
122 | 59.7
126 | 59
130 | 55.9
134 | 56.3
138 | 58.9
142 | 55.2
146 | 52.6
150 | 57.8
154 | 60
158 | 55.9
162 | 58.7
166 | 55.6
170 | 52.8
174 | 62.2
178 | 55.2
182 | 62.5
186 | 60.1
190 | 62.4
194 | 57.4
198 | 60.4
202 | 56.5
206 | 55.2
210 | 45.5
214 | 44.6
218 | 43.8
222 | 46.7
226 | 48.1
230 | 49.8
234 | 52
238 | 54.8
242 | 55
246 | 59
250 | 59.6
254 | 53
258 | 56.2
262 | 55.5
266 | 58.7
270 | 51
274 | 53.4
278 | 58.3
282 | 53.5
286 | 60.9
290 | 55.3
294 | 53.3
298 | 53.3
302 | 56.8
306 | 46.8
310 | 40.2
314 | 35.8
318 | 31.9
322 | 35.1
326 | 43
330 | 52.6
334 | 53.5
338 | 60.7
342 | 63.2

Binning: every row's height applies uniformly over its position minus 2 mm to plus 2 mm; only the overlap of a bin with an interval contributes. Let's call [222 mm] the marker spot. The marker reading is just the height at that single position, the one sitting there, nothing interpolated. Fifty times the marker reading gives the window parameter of 2335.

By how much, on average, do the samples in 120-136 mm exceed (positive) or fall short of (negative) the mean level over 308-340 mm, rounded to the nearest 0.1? 13.6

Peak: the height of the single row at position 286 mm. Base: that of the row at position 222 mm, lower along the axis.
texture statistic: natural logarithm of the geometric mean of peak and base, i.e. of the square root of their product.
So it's 3.98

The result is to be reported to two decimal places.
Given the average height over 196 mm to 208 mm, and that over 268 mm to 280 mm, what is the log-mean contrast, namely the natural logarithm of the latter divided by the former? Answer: -0.06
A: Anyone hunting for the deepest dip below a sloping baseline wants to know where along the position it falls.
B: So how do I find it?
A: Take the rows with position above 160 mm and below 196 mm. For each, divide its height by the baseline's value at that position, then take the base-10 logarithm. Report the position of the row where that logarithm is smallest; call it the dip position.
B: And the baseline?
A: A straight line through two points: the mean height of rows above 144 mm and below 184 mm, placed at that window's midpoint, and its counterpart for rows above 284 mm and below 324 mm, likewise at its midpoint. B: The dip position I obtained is 170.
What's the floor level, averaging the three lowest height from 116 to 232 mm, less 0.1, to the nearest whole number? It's 45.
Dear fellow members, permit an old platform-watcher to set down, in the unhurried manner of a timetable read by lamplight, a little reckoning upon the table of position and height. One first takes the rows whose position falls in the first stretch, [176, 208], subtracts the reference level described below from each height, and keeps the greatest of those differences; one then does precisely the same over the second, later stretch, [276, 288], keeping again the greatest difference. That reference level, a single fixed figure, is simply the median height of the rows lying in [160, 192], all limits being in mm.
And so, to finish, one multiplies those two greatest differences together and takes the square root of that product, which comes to 2.2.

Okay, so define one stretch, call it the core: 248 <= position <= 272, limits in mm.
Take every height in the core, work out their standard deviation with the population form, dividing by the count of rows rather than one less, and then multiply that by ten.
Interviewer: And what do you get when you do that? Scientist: 30.0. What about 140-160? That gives 24.9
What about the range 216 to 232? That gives 22.0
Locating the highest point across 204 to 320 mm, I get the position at 286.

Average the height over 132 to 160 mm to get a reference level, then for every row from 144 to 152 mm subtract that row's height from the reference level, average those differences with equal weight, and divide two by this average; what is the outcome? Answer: 1.4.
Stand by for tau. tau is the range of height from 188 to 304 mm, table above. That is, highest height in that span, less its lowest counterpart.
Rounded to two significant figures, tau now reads 19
